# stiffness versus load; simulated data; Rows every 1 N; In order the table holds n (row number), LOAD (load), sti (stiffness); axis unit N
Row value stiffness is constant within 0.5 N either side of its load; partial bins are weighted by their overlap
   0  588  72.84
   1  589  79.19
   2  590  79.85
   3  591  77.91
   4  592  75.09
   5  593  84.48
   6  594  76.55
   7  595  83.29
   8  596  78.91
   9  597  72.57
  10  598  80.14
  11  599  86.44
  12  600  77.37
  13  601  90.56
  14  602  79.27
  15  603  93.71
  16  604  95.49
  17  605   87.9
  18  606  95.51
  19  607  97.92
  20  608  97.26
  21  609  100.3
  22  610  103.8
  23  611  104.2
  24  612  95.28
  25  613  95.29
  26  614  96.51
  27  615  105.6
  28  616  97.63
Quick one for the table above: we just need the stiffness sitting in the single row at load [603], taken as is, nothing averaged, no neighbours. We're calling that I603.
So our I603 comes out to 93.71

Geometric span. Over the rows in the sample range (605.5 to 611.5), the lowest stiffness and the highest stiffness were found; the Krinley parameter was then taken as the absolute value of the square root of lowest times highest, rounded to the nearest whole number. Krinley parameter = 100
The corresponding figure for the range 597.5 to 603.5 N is 85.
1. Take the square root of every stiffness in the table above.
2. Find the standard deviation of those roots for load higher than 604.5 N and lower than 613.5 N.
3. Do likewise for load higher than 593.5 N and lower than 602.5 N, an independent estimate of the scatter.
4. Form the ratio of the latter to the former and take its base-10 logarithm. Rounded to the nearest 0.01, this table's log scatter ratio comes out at 0.07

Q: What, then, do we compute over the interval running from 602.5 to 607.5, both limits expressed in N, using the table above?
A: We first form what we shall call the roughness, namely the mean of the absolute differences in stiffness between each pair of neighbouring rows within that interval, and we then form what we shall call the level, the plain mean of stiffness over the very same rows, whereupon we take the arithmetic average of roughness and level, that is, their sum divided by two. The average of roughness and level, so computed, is 49.5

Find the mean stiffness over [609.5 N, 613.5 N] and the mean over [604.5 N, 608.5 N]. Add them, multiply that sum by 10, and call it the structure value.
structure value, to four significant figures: 1943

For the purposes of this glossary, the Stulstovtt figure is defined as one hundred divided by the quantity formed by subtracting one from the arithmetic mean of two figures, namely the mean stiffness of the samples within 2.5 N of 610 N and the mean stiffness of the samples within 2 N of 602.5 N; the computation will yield 1.06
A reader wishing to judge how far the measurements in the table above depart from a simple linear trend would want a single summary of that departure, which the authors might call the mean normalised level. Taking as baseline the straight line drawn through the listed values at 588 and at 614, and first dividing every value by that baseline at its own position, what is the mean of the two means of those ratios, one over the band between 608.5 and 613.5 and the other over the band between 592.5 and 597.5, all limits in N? 1.032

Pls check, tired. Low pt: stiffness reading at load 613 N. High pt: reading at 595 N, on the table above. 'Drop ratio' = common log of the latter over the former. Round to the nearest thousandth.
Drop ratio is -0.058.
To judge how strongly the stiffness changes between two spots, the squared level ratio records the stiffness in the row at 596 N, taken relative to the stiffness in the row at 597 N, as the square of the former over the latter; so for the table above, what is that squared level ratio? 1.2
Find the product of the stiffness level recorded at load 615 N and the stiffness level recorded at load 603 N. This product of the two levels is 9896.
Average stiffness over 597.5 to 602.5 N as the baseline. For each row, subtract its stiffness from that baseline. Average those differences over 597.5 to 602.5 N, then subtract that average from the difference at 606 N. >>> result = -13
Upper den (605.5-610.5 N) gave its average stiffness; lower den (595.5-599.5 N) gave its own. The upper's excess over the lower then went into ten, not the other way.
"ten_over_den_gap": 0.51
